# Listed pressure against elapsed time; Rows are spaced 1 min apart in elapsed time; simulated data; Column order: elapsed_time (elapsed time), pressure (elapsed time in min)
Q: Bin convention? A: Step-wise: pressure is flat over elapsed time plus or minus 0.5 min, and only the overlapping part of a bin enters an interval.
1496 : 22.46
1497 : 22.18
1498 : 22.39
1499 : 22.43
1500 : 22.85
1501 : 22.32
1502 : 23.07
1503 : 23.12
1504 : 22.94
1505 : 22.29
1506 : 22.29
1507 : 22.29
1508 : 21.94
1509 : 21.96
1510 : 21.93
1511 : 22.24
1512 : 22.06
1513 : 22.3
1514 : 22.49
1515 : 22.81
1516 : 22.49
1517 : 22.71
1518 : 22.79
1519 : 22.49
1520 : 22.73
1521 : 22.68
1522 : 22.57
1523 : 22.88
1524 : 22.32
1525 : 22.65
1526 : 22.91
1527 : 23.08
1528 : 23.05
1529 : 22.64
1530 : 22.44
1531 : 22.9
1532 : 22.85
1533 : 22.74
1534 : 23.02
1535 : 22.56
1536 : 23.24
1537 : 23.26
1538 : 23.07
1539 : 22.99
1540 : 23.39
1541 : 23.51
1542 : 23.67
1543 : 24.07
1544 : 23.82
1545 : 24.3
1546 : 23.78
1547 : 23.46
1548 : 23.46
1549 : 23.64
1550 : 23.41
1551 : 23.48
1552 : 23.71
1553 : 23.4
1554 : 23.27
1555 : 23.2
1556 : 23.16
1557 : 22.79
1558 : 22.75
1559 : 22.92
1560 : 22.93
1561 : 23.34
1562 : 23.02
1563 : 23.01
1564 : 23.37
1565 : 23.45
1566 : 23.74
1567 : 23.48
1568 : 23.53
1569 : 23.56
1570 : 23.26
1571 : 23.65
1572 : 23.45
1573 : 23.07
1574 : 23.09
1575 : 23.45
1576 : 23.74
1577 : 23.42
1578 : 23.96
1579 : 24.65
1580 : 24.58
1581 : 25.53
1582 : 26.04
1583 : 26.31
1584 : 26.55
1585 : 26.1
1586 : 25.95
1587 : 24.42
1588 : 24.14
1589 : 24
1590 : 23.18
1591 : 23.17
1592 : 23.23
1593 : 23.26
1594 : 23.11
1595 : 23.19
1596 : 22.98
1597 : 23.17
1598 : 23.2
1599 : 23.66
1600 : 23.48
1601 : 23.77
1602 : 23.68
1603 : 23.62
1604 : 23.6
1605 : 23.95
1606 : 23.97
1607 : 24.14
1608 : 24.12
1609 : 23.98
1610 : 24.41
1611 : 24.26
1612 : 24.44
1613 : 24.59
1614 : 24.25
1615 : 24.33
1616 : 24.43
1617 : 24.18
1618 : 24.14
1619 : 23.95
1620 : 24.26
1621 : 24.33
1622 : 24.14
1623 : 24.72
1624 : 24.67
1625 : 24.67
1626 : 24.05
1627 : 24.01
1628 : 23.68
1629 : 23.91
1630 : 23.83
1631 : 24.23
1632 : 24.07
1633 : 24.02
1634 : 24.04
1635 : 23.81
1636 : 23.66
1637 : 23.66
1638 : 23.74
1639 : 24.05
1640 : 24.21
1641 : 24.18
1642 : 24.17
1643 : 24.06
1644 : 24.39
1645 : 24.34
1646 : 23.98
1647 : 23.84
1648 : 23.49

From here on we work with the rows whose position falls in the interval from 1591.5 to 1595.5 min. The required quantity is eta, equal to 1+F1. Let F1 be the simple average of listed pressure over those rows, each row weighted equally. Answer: 24.2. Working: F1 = 23.2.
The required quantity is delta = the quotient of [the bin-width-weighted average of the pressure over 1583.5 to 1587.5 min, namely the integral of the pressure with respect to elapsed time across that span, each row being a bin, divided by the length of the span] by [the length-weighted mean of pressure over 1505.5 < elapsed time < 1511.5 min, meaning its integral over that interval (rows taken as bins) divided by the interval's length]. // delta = 1.16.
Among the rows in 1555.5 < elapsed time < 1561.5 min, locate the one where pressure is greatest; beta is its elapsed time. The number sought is 1561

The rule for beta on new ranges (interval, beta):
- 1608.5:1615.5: 1613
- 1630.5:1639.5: 1631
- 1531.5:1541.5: 1541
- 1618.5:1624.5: 1623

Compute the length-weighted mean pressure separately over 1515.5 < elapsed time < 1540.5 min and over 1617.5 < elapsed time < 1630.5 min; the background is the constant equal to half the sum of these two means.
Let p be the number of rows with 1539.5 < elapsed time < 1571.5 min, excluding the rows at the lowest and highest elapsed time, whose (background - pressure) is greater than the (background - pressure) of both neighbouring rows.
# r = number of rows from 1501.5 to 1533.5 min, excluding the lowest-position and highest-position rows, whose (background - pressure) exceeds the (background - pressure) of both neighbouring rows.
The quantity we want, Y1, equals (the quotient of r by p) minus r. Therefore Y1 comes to -6.7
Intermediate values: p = 6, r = 8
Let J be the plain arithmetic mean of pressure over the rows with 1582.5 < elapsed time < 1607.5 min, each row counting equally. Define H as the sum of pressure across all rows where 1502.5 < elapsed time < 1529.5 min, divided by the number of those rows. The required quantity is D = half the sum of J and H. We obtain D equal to 23.3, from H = 22.5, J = 23.99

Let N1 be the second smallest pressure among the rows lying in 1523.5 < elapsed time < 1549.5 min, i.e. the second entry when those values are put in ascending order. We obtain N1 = 22.44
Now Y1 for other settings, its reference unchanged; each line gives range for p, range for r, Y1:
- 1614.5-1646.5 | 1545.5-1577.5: -5.0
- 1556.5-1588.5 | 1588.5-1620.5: -7.7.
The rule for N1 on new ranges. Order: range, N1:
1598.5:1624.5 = 23.6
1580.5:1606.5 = 23.11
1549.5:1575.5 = 22.79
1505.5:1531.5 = 21.94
